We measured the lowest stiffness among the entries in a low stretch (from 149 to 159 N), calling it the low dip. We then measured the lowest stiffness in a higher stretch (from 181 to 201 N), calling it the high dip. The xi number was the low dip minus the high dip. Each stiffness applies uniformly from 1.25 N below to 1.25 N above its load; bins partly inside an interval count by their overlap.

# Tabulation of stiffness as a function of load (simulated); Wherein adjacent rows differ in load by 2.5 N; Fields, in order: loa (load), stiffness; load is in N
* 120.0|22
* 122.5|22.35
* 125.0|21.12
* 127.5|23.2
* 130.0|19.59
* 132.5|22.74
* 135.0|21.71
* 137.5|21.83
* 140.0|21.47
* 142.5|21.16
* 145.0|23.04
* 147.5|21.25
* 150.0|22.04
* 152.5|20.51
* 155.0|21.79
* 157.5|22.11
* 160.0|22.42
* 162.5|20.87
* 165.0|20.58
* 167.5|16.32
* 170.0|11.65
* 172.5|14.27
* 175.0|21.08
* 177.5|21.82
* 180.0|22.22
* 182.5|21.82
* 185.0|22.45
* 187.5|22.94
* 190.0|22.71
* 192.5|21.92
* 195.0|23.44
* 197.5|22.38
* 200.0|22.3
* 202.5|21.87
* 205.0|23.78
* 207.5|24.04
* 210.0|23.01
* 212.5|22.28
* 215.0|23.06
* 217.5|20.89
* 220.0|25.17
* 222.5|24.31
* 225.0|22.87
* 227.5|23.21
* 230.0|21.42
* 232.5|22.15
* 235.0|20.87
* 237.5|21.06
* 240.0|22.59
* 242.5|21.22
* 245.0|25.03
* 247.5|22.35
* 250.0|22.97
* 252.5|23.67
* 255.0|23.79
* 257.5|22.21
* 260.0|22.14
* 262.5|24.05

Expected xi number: -1.3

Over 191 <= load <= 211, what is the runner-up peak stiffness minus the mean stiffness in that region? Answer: 0.94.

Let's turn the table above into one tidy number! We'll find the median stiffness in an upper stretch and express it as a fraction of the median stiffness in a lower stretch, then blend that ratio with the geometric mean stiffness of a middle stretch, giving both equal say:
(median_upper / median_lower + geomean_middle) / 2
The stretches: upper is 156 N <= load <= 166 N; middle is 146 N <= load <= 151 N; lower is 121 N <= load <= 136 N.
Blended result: 11.3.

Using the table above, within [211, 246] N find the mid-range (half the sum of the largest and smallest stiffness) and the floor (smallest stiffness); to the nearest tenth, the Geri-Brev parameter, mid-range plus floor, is 43.9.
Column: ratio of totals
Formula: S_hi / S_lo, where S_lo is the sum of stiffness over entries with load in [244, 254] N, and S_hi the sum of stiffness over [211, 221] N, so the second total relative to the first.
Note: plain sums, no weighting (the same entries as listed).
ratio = 1.0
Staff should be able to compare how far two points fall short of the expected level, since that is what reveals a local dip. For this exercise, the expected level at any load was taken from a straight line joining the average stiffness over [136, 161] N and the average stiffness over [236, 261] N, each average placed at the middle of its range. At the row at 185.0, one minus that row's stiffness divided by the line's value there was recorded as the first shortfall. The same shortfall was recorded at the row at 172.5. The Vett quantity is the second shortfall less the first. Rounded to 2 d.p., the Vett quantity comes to 0.37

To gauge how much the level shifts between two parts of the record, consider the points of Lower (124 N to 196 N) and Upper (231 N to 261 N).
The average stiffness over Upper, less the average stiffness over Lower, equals 1.5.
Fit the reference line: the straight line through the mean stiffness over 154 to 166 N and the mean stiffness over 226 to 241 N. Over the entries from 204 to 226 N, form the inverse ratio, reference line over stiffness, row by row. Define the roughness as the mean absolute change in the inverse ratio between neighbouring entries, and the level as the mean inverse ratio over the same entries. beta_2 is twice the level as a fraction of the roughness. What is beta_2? 31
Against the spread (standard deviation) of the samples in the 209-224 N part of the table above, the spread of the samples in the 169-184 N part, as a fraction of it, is 3.1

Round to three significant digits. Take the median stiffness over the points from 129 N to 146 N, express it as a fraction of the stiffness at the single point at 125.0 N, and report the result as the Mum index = 1.03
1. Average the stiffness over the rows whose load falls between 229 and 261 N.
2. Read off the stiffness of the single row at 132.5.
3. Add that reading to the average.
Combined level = 45.2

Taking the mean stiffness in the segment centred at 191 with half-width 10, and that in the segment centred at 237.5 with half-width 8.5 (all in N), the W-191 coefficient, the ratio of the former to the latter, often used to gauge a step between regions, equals 1.02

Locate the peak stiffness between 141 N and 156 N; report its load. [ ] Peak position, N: 145.0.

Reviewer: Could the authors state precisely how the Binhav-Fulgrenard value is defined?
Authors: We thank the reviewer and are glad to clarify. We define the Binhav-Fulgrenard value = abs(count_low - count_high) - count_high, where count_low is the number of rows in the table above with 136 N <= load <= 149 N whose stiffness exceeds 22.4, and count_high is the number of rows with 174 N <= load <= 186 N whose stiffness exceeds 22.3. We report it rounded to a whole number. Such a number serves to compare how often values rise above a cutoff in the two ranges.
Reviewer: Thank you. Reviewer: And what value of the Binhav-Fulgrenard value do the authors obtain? -1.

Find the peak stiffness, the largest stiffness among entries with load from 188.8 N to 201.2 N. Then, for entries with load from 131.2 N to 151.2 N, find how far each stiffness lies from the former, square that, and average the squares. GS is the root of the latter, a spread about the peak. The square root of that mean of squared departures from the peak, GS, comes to 1.7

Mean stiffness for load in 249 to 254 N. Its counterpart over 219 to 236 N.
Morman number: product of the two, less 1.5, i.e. 532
